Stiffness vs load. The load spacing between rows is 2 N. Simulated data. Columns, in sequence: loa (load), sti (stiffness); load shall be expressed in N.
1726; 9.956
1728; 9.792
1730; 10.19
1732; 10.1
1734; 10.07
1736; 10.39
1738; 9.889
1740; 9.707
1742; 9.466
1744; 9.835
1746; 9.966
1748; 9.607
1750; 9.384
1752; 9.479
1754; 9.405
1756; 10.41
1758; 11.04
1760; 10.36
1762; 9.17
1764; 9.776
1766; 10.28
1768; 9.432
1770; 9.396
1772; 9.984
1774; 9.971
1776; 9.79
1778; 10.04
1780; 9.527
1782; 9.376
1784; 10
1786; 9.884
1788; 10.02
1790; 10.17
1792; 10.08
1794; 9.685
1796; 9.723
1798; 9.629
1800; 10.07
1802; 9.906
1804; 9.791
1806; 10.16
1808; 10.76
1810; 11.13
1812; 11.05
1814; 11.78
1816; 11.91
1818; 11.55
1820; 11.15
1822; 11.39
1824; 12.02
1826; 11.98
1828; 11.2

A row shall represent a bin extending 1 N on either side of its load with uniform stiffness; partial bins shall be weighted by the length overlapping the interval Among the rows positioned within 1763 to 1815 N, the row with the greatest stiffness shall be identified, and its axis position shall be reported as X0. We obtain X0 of 1814 N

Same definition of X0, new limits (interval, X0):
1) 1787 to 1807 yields 1790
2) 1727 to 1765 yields 1758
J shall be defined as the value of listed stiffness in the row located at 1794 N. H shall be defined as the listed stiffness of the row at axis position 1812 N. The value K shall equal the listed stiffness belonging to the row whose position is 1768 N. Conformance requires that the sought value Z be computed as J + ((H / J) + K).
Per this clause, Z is 20.3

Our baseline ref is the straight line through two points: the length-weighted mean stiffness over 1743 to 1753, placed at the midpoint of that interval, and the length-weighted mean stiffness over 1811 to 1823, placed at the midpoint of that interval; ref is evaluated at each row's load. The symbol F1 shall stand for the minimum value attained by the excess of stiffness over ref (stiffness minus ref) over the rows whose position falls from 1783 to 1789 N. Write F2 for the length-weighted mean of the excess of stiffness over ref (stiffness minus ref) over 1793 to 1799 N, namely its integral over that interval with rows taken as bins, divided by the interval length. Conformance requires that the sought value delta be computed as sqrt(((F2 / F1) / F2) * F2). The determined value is 1.3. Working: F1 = -0.8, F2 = -1.2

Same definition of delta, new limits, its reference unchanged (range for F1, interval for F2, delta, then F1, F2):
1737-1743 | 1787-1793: 4.7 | 0.0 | -0.7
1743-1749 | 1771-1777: 3.0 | 0.0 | -0.4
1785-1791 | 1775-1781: 0.9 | -0.8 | -0.7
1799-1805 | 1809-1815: 0.1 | -1.3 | 0.0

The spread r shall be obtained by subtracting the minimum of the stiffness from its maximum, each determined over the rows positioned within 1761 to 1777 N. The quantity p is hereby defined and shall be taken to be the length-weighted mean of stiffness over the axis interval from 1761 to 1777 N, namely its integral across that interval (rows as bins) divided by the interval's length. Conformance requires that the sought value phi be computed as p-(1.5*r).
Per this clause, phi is 8.1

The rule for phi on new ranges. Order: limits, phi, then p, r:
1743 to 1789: 7.0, 9.8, 1.9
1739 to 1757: 8.2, 9.7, 1.0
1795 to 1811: 7.9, 10.1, 1.5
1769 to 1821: 6.5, 10.3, 2.5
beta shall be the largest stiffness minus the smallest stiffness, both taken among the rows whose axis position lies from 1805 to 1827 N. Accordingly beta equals 1.9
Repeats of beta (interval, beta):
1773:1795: 0.8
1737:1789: 1.9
